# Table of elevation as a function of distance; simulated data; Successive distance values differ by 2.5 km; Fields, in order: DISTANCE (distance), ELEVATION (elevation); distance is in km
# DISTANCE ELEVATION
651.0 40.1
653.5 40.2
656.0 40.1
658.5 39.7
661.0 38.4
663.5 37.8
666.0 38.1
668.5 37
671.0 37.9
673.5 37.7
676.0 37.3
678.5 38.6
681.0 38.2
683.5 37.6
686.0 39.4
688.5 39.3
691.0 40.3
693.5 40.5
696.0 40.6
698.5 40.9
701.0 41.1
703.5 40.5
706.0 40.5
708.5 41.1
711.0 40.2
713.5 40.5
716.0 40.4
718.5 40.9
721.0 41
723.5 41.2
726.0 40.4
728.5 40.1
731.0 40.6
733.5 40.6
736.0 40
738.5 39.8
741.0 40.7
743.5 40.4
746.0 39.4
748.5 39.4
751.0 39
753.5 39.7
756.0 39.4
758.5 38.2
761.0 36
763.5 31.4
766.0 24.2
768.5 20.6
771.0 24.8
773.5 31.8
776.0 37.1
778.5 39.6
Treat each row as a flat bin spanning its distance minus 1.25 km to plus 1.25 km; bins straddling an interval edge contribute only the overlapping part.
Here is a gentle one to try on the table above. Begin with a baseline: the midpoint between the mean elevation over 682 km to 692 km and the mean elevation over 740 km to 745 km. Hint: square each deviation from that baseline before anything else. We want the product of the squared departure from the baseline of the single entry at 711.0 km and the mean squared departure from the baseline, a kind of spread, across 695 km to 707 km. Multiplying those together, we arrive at 0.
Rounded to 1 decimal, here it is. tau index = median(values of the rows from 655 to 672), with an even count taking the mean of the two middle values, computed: 38.1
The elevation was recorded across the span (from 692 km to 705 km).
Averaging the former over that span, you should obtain 41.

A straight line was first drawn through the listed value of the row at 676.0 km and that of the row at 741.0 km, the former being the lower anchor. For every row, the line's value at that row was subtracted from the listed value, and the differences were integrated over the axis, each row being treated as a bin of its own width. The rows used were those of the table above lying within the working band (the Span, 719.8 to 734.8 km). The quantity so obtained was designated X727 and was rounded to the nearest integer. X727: 10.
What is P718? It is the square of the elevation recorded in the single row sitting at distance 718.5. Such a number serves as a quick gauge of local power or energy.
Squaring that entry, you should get 1673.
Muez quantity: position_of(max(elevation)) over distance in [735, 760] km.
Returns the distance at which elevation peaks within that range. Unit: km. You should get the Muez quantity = 741.0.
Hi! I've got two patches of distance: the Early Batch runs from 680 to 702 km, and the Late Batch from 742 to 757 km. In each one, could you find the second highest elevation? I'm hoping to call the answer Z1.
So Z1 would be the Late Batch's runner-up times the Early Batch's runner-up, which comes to 1624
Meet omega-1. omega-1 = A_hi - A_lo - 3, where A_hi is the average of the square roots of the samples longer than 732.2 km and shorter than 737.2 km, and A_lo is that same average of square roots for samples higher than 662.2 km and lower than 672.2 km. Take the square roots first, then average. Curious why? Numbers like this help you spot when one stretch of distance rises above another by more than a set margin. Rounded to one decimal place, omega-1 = -2.8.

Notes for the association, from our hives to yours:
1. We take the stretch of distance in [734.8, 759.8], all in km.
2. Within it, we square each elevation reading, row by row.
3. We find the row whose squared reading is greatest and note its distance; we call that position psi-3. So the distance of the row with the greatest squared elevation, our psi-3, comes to 741.0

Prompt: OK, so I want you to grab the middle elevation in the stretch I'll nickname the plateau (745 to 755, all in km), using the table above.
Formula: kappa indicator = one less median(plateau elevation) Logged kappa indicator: -38.4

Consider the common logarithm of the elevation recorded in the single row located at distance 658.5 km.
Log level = 1.60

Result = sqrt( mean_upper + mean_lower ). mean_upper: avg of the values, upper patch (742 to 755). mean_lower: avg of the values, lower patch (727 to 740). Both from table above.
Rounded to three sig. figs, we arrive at 8.93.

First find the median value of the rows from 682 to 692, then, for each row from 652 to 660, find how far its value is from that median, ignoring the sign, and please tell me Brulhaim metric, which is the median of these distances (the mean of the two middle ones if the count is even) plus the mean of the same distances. 1.4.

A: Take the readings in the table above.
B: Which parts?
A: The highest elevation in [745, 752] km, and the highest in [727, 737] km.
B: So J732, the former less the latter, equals -1.2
